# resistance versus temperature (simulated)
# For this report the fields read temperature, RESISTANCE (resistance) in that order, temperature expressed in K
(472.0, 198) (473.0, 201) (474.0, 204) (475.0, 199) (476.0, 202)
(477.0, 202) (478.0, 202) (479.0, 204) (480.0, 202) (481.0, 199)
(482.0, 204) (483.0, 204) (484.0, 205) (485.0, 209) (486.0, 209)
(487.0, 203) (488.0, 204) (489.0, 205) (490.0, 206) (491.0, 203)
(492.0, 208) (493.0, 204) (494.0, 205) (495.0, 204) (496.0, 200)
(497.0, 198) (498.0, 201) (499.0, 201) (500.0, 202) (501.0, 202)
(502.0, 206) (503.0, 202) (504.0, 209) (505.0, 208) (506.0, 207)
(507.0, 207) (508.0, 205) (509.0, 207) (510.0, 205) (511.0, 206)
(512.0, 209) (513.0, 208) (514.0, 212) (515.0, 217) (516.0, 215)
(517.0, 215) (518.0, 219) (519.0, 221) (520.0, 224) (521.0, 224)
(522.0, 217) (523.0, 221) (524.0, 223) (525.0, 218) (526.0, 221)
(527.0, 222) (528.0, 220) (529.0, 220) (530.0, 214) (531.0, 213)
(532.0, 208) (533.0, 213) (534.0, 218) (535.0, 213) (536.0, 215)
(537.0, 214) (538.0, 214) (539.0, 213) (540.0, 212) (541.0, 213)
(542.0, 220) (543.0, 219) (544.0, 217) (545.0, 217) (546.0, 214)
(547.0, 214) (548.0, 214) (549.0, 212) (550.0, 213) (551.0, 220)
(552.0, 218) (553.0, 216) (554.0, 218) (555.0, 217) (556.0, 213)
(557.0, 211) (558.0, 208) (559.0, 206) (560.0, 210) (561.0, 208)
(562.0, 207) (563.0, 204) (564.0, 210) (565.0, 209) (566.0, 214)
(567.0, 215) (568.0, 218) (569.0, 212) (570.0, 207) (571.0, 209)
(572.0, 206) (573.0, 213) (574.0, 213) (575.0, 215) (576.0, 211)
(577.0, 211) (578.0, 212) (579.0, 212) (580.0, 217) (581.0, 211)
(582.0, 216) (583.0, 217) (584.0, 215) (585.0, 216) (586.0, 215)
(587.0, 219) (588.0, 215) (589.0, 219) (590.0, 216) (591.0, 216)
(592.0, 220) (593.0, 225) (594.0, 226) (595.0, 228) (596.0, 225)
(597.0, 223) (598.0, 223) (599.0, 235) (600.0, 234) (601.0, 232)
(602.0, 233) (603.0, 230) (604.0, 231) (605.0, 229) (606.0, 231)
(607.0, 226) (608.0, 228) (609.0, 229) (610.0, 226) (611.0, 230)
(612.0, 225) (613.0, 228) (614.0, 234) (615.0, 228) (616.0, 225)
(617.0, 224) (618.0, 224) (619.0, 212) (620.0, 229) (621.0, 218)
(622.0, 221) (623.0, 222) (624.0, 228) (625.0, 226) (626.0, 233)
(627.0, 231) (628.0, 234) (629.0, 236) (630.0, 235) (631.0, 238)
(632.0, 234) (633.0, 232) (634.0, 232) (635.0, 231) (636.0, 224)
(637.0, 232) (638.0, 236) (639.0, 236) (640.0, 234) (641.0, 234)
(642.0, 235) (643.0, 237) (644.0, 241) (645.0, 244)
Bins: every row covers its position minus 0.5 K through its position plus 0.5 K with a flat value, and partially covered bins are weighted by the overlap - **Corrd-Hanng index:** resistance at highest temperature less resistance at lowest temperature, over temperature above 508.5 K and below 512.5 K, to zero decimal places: 2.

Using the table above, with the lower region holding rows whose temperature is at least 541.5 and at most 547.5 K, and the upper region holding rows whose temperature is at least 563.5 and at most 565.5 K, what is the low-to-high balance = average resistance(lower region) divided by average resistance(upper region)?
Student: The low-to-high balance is 1.04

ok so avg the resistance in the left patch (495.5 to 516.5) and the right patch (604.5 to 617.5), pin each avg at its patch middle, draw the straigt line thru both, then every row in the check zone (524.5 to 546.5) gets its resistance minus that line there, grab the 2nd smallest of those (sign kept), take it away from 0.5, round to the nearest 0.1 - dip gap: 1.6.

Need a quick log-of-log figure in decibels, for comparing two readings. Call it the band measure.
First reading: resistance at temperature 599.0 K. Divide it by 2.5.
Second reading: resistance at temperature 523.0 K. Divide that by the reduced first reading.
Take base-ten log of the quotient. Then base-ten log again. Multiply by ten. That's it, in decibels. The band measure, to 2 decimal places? -4.30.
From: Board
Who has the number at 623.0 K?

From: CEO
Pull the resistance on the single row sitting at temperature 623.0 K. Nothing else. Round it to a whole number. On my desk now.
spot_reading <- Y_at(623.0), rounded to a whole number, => 222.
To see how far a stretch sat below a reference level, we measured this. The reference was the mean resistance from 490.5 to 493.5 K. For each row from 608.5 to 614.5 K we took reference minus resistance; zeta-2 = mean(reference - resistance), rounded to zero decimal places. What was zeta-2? -24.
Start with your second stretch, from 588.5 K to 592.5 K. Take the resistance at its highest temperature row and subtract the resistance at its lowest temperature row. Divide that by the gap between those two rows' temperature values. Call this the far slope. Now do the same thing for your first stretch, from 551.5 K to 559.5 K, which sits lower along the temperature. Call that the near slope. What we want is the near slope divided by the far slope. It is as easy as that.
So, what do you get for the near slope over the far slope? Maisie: -5.1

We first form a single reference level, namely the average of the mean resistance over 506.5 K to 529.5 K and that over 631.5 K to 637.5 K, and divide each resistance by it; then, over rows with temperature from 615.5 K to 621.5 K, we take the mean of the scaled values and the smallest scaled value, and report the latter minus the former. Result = -0.045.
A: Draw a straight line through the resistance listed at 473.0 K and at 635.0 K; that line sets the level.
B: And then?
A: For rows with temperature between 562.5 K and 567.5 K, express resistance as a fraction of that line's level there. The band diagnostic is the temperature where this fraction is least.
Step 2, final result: 563.0 K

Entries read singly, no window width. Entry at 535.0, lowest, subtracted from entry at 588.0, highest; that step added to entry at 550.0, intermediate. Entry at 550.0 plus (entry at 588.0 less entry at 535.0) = 215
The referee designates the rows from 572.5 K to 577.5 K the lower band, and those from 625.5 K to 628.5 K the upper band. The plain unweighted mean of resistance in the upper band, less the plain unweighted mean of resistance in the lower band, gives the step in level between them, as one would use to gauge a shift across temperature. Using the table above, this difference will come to 20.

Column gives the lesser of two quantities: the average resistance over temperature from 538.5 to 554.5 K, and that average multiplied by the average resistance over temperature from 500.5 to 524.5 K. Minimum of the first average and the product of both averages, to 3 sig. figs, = 216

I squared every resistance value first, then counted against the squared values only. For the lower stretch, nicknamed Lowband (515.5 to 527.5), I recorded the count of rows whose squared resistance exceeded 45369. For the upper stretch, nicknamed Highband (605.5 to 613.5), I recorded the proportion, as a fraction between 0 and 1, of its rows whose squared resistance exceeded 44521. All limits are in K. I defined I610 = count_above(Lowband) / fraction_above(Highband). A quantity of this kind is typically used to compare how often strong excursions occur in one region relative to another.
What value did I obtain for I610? 12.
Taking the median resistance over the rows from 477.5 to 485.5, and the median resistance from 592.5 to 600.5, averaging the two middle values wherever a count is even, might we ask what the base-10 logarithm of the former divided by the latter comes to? -0.044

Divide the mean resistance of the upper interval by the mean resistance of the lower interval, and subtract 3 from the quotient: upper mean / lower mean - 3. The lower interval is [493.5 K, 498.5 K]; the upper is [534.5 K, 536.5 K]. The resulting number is -1.94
